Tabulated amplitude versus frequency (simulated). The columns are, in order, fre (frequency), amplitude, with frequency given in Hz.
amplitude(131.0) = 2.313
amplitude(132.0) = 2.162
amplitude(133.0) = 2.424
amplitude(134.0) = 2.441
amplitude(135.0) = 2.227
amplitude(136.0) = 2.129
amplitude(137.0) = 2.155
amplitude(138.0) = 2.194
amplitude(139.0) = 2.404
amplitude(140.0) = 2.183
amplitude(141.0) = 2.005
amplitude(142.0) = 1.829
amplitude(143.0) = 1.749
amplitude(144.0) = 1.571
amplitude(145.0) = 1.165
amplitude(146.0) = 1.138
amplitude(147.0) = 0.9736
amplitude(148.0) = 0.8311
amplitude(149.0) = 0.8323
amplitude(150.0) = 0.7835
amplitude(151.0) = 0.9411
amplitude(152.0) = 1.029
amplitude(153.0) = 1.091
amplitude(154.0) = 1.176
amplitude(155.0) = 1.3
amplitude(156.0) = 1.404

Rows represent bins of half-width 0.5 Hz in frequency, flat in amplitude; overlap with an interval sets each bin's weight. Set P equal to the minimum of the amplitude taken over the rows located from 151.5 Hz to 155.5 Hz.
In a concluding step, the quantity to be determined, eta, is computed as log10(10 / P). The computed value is 1.0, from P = 1.029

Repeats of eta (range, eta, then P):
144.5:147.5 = 1.0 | 0.9736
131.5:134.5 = 0.7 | 2.162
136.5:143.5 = 0.8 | 1.749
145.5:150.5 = 1.1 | 0.7835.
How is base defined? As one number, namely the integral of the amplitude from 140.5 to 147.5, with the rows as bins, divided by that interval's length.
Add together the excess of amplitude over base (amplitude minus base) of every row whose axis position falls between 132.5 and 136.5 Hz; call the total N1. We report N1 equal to 3.3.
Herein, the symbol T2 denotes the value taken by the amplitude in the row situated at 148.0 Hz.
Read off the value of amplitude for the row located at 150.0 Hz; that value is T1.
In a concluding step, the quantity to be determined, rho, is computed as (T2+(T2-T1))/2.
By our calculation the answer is 0.4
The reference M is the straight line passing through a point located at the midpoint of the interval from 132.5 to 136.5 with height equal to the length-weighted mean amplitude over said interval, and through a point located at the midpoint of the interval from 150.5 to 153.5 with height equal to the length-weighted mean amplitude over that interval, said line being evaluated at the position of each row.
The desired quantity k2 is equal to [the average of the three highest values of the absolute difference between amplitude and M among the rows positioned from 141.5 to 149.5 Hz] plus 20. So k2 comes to 20.4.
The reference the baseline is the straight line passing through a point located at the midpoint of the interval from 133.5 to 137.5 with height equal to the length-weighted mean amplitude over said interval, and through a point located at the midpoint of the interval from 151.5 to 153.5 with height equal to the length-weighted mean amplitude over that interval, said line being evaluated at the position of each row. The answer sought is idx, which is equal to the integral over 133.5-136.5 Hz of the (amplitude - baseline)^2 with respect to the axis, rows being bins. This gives 0.02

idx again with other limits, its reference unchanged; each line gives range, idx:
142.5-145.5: 0.18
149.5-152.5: 0.26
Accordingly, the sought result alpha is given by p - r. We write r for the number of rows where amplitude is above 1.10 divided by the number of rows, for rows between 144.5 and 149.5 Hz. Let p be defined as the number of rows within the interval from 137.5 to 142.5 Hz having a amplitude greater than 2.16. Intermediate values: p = 3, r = 0.4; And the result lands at 2.6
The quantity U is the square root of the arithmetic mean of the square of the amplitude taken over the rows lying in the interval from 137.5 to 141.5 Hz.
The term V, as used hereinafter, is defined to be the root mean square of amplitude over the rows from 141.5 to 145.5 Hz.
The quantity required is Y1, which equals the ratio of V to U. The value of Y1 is 0.73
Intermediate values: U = 2.20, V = 1.6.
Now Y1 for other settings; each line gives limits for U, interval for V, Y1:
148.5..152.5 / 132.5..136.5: 2.56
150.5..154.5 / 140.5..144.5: 1.69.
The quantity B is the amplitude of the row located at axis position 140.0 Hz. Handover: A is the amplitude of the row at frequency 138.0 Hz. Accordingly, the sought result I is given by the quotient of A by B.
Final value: 1.01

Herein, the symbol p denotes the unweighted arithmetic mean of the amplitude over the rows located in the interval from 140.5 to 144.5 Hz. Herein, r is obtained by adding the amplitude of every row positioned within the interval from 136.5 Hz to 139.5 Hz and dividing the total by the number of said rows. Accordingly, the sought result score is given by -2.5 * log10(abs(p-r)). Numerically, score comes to 0.84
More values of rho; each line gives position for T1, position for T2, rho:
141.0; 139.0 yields 1.4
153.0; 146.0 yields 0.6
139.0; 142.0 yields 0.6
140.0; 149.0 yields -0.3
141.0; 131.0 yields 1.3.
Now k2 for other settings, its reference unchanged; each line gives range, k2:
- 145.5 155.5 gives 20.5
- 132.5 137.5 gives 20.1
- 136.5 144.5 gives 20.3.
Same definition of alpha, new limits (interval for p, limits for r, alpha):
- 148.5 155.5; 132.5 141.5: -1.0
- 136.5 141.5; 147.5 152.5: 3.0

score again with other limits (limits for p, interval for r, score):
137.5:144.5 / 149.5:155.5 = 0.07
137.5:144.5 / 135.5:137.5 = 2.05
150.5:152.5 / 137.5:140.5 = -0.26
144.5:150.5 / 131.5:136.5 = -0.30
